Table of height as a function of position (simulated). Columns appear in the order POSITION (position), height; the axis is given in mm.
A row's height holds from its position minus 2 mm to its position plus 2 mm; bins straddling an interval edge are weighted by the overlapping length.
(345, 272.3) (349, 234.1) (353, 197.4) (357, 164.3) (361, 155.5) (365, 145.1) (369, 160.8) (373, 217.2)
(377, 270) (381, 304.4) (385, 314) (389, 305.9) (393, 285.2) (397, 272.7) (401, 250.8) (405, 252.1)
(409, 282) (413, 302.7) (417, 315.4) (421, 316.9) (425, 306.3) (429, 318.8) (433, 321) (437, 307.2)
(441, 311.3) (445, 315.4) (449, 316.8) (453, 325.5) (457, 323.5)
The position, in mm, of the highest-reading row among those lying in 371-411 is 385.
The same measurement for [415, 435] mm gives 433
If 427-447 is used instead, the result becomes 433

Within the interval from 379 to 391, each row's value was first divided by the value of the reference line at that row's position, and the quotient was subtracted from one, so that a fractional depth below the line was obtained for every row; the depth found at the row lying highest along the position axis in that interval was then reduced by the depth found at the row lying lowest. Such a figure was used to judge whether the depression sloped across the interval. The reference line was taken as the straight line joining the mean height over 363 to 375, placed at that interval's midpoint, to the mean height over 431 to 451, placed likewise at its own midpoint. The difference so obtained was 0.11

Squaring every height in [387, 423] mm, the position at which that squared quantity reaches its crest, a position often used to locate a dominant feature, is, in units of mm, 421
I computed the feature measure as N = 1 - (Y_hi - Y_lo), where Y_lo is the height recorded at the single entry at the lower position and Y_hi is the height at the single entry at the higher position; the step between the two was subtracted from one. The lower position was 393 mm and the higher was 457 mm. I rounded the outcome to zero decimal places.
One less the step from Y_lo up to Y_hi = -37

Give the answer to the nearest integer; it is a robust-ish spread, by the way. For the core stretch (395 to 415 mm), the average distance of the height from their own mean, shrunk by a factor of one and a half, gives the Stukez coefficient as 11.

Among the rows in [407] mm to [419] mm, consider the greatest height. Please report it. 315.4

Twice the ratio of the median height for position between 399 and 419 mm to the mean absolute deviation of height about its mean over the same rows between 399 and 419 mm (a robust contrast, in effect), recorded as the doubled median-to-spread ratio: 24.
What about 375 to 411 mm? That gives 31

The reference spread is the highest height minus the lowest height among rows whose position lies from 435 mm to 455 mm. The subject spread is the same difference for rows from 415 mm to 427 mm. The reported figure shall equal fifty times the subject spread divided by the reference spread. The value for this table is 29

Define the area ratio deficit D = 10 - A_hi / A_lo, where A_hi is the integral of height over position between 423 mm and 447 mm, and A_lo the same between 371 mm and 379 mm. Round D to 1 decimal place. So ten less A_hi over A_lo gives 6.1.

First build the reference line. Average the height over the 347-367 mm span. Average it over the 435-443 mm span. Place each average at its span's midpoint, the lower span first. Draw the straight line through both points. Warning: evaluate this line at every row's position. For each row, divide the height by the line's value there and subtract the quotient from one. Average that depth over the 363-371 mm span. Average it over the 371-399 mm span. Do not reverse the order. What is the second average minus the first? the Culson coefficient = -0.47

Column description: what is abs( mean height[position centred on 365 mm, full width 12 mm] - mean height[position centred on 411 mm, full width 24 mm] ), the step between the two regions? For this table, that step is 133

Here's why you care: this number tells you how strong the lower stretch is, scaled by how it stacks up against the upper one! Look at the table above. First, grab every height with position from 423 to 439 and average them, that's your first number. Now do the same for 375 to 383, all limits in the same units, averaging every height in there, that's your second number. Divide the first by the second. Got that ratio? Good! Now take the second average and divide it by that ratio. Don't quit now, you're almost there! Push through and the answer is 263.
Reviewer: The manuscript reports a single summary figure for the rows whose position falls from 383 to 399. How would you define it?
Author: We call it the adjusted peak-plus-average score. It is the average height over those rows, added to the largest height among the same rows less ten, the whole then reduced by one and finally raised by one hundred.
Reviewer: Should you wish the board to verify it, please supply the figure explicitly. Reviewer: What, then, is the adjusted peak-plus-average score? 697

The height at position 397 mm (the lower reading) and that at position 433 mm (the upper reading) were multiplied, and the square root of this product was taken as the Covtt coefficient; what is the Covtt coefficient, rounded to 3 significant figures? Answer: 296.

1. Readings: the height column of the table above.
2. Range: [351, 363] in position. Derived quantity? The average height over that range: 172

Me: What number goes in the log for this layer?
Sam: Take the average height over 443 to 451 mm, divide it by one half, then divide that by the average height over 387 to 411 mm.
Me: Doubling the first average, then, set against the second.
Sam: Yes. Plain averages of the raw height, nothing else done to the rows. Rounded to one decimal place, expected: 2.3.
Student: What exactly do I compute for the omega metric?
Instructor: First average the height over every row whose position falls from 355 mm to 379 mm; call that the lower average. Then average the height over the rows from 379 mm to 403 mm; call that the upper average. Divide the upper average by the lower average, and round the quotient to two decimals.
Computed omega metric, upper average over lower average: 1.56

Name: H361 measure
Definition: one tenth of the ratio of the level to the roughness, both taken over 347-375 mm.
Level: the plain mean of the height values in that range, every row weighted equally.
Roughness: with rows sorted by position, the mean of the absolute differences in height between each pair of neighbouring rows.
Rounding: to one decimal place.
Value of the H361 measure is 0.7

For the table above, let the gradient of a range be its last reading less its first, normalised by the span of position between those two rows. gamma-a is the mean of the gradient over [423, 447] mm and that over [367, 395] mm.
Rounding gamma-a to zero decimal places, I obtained 3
